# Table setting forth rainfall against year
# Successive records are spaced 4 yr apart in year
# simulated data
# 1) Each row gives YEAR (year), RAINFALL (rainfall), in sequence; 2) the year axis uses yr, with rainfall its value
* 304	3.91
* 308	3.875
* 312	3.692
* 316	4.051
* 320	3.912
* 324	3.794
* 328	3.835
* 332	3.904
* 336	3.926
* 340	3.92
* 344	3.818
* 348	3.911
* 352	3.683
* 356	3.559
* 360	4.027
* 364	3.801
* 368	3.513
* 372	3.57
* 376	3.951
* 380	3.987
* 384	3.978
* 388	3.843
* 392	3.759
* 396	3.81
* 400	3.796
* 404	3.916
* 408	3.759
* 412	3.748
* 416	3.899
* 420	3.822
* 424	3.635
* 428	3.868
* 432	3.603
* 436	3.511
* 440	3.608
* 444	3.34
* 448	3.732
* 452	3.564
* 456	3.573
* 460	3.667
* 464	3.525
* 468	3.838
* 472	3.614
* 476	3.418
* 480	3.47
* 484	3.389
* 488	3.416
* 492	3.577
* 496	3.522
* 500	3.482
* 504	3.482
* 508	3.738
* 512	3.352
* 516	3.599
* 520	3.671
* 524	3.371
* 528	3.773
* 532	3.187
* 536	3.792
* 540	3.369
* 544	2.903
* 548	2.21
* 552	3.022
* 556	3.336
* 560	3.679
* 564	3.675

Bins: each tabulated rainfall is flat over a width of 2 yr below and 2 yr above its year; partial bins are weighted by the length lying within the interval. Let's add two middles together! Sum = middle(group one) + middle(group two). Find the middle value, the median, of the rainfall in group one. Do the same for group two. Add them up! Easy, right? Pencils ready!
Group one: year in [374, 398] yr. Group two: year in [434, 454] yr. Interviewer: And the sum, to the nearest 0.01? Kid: 7.46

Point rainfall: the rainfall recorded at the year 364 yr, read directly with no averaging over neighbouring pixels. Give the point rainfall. 3.801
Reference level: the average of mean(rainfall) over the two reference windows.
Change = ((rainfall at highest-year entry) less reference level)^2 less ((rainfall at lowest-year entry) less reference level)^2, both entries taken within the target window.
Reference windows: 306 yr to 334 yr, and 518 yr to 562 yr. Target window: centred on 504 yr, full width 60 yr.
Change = 0.13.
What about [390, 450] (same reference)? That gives -0.01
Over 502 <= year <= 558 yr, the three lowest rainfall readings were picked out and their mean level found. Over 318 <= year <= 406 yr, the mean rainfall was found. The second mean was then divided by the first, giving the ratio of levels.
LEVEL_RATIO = 1.41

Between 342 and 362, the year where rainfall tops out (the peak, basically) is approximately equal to 360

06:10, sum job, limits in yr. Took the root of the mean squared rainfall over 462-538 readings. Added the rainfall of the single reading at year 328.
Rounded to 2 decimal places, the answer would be 7.38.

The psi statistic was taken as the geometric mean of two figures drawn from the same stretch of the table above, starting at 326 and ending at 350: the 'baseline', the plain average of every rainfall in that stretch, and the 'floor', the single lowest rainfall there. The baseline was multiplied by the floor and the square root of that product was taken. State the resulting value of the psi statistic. 3.85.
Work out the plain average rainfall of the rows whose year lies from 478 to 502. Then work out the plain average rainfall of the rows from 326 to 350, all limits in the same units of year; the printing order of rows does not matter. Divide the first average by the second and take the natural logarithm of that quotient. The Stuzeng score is -0.11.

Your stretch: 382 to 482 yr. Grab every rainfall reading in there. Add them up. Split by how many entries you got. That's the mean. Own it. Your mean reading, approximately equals 3.69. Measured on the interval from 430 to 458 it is 3.56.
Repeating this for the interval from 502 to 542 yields 3.53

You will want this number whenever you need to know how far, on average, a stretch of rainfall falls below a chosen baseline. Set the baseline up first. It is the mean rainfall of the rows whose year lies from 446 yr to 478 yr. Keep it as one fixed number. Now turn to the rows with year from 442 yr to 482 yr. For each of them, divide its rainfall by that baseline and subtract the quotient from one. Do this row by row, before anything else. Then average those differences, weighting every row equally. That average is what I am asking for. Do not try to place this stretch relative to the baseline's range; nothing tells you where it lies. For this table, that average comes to 0.01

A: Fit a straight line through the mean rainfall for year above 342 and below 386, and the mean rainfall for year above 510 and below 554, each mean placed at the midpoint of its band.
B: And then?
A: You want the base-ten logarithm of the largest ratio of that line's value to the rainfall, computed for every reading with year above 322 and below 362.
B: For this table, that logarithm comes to 0.031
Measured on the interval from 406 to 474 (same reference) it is 0.028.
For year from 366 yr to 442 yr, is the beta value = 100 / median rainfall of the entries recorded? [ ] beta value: 26.3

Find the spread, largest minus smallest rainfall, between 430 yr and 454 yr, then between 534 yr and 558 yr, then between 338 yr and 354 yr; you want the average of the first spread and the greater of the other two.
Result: 1.0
